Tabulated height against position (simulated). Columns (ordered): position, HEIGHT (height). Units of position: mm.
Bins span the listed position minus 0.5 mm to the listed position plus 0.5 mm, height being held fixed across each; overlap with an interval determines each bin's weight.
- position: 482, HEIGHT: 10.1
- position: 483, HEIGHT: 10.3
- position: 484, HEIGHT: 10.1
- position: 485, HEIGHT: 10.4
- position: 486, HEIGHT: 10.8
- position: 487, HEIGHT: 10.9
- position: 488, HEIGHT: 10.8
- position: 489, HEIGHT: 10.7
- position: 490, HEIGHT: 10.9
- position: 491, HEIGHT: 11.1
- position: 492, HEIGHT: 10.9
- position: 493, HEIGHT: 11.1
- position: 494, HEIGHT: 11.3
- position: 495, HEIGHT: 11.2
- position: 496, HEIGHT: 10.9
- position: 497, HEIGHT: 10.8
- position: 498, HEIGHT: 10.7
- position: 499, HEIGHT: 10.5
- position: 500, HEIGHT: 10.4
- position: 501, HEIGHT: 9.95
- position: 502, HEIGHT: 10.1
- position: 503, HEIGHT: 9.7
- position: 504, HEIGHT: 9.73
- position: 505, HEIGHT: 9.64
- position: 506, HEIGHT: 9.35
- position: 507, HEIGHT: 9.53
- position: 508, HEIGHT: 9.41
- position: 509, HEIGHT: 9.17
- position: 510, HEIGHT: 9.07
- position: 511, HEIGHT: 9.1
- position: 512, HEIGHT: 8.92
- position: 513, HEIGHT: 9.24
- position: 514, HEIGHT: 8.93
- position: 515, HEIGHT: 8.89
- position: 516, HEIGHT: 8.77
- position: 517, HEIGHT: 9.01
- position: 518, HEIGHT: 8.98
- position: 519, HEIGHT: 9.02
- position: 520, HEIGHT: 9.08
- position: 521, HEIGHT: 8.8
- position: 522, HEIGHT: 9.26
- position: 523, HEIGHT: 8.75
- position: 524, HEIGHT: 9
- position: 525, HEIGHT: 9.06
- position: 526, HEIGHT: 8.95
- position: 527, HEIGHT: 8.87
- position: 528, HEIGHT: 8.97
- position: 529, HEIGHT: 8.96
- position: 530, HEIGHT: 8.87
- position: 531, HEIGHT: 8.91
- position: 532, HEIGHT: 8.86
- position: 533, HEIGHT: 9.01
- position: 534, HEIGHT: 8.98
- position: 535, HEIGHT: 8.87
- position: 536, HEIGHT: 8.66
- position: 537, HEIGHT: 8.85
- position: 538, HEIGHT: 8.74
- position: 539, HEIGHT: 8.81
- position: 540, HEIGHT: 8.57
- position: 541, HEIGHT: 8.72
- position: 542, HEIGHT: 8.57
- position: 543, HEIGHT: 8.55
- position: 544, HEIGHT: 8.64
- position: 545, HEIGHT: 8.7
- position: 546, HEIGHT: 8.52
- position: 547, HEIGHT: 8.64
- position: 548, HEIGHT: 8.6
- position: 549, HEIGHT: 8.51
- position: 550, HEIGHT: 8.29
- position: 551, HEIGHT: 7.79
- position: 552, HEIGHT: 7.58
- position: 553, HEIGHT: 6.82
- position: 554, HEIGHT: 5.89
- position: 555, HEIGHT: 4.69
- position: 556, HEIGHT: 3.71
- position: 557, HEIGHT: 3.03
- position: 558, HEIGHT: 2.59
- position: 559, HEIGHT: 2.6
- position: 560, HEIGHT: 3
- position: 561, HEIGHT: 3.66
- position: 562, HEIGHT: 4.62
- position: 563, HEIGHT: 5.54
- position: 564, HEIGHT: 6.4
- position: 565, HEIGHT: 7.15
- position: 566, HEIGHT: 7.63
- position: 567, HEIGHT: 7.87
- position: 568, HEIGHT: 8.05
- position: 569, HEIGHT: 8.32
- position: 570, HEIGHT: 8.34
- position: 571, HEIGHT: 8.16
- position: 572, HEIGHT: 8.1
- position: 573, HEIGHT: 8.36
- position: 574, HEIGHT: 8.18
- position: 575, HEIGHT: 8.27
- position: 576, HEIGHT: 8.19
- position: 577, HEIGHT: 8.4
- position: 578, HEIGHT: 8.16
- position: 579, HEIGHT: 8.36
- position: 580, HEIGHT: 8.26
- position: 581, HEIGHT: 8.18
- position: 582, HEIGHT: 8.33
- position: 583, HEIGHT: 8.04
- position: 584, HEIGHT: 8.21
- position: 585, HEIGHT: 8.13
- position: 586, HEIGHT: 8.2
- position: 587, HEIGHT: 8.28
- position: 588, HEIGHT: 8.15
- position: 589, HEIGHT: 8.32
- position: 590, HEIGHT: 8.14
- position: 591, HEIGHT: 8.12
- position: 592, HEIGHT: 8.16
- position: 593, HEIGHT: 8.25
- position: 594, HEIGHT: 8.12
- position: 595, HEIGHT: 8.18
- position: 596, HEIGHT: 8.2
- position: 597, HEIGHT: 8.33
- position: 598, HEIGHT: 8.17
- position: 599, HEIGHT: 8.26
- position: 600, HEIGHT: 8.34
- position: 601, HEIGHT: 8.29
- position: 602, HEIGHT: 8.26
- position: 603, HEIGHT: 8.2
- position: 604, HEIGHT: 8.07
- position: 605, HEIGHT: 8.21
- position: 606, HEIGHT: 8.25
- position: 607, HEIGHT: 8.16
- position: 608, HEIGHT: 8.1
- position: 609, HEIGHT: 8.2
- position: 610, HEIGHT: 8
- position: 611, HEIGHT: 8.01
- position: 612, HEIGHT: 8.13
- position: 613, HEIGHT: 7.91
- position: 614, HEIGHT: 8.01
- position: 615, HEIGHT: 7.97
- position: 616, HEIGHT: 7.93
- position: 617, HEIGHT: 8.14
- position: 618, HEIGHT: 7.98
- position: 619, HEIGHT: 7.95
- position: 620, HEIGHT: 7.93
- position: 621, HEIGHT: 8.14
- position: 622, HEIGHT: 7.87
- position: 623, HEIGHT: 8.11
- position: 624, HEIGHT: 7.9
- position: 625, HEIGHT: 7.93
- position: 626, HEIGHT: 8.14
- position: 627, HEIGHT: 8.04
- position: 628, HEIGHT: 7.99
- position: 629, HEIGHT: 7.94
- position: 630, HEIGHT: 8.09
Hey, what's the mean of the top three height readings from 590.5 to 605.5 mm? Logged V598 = 8.3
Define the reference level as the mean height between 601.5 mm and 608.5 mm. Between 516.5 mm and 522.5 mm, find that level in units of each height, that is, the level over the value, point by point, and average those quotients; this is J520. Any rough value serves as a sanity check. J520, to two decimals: 0.91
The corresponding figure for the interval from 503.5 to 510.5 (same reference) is 0.87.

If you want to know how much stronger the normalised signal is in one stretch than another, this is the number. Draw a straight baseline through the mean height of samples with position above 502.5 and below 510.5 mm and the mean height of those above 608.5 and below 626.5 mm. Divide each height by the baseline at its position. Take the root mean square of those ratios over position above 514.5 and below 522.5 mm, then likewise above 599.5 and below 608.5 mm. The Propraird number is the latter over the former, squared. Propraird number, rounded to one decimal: 1.1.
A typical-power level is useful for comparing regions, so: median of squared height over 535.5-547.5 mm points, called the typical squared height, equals 74.8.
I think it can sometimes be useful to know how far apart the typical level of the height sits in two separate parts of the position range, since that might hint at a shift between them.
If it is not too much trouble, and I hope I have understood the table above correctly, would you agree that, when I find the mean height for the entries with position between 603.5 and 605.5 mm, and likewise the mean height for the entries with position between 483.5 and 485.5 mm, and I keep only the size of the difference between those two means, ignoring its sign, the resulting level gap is 2.1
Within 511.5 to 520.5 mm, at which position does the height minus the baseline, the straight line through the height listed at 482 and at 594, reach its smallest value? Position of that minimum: 516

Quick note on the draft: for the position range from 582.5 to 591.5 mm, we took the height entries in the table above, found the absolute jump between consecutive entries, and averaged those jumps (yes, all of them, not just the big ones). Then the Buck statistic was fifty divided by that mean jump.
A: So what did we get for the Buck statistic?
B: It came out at 444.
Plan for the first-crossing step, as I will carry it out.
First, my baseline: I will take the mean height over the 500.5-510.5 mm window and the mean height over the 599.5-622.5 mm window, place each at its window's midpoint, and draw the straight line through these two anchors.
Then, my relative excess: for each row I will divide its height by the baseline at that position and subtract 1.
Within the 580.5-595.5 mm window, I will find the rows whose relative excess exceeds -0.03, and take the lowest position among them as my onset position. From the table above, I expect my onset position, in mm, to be 582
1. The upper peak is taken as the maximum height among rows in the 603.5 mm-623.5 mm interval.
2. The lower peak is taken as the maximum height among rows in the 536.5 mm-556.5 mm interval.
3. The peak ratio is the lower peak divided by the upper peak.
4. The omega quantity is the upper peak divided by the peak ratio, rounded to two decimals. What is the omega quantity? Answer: 7.69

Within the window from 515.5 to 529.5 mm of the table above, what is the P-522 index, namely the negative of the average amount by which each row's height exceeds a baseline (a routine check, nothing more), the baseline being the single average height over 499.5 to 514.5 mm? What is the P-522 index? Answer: 0.5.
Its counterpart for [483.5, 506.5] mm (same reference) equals -1.0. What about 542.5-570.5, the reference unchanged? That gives 2.9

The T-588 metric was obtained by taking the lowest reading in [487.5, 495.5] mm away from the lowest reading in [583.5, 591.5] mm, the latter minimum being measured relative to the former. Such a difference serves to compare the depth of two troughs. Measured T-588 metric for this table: -2.6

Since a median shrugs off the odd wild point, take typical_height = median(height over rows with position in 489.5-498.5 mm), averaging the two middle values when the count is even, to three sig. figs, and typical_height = 10.9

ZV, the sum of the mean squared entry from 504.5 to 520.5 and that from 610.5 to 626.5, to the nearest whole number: 148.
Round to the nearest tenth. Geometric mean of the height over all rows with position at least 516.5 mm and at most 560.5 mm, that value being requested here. 7.5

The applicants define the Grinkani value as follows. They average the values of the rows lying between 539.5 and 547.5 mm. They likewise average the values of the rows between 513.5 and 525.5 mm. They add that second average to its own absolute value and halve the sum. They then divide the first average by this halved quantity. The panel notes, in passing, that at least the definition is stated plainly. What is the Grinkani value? 0.96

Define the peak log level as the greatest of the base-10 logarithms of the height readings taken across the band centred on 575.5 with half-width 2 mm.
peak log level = 0.924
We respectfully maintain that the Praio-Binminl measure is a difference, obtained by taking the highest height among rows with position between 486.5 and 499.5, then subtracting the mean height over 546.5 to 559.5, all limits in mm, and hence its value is 5.2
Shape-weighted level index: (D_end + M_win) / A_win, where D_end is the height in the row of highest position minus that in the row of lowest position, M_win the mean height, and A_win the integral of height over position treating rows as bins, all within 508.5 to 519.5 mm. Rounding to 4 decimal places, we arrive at 0.0894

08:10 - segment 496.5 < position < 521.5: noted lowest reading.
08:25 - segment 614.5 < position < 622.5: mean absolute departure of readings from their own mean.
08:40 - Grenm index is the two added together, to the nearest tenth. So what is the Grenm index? 8.8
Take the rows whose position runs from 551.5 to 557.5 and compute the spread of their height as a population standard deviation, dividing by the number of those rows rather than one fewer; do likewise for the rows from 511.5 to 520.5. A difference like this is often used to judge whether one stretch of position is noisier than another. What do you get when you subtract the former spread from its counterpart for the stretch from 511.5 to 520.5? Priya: -1.50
